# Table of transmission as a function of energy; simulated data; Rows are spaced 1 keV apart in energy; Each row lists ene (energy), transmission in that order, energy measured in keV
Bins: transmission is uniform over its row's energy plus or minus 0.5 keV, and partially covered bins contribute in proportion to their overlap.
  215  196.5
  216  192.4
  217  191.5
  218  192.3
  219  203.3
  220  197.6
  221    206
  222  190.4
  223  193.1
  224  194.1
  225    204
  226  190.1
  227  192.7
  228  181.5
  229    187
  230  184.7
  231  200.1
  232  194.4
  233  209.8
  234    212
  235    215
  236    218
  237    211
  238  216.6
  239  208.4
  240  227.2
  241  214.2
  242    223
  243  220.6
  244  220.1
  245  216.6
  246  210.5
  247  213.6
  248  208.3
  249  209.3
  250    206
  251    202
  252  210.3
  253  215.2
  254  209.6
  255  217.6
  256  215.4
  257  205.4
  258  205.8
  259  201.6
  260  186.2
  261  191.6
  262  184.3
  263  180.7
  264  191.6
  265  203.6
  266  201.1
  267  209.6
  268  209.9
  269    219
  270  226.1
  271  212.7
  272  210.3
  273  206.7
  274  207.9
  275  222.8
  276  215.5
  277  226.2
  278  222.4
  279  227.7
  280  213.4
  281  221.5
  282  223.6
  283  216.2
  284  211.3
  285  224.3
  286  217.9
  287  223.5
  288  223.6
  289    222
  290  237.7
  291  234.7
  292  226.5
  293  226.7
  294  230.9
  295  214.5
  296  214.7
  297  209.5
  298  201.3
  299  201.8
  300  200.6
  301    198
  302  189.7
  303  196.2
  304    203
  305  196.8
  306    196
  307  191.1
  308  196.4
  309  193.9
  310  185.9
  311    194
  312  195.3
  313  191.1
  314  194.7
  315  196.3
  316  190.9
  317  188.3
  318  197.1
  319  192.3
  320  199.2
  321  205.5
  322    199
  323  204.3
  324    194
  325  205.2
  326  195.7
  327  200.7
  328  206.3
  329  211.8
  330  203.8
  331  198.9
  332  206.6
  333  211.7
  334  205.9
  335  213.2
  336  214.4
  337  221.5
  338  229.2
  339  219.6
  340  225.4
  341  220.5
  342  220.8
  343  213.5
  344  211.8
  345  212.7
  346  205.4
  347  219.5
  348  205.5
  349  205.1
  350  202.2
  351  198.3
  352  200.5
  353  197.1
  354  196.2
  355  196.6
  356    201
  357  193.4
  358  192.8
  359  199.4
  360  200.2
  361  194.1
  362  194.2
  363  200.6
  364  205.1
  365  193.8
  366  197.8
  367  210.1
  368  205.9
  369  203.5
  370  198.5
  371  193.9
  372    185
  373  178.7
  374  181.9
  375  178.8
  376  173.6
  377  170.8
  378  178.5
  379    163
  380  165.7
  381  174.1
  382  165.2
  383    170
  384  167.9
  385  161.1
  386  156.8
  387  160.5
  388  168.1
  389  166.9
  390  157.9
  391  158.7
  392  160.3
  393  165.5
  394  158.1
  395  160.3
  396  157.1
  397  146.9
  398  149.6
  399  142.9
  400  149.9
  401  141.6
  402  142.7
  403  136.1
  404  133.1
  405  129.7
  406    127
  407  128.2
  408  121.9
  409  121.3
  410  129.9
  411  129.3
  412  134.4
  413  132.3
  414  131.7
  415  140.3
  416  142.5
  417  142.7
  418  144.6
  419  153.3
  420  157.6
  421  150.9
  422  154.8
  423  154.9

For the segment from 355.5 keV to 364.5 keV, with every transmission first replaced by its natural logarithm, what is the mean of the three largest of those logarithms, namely 5.31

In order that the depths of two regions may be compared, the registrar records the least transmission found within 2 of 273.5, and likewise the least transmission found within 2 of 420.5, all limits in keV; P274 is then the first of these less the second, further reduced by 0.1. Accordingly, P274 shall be 56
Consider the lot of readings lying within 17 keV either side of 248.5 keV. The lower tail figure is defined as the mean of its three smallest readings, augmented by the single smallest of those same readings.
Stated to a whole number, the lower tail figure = 364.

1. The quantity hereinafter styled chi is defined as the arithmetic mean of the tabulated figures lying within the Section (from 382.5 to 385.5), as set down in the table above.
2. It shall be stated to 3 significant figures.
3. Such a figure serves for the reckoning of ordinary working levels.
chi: 166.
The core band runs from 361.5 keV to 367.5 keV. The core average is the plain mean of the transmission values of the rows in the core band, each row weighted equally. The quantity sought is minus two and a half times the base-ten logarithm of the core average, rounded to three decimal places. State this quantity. -5.754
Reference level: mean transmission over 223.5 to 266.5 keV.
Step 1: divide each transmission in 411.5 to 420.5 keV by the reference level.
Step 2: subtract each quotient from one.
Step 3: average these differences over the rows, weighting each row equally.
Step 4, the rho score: 0.31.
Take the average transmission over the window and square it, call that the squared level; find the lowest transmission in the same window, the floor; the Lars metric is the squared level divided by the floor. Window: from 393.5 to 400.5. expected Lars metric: 162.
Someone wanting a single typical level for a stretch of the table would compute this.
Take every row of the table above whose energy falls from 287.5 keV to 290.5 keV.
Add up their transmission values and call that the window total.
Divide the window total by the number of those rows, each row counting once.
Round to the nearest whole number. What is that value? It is 228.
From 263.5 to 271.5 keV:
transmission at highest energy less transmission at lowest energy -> 21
